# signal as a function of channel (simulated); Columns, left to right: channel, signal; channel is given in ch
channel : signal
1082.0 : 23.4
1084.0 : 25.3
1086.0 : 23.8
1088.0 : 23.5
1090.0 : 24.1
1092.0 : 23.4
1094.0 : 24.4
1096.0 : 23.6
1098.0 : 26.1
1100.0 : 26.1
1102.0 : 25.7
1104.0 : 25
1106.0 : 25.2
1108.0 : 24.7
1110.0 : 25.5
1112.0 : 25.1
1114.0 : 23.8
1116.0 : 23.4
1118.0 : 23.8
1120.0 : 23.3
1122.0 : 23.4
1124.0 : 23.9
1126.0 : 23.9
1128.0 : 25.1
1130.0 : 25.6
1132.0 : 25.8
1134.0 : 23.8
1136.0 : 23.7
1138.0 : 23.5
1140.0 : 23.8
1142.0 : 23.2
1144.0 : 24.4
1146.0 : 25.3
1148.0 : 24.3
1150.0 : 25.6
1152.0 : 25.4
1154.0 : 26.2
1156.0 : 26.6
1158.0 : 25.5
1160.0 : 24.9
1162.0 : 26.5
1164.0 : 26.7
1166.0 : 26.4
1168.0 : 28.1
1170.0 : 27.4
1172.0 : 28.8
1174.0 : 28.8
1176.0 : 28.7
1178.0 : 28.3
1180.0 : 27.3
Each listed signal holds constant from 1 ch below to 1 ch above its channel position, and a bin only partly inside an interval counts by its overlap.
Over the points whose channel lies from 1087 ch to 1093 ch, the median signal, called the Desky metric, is 23.5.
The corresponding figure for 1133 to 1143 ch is 23.7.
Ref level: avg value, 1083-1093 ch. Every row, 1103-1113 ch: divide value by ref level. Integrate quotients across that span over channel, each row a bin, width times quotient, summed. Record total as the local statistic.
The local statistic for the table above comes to 10.4 ch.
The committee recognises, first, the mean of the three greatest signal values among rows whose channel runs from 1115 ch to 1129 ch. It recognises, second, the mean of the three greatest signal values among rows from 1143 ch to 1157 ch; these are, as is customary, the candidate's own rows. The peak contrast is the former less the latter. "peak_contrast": -1.8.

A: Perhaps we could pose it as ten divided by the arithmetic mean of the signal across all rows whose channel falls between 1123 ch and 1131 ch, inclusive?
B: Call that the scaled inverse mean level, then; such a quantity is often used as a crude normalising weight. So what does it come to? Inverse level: 0.406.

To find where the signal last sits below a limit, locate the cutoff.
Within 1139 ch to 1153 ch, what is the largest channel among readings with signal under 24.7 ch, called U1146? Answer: 1148.0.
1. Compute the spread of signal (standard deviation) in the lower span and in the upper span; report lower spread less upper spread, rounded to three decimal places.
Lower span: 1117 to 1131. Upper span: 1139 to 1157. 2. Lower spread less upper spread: -0.256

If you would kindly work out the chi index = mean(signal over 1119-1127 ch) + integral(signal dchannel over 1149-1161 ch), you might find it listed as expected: 332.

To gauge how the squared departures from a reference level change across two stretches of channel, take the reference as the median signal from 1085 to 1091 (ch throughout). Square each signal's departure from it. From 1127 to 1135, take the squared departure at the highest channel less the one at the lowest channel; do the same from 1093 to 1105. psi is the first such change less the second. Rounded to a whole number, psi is -3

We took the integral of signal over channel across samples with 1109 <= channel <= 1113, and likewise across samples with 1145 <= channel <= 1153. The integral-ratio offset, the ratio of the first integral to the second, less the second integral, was -201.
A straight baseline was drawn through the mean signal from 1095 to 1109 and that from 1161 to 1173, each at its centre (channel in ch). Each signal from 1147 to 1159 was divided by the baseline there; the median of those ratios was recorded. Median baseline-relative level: 0.952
